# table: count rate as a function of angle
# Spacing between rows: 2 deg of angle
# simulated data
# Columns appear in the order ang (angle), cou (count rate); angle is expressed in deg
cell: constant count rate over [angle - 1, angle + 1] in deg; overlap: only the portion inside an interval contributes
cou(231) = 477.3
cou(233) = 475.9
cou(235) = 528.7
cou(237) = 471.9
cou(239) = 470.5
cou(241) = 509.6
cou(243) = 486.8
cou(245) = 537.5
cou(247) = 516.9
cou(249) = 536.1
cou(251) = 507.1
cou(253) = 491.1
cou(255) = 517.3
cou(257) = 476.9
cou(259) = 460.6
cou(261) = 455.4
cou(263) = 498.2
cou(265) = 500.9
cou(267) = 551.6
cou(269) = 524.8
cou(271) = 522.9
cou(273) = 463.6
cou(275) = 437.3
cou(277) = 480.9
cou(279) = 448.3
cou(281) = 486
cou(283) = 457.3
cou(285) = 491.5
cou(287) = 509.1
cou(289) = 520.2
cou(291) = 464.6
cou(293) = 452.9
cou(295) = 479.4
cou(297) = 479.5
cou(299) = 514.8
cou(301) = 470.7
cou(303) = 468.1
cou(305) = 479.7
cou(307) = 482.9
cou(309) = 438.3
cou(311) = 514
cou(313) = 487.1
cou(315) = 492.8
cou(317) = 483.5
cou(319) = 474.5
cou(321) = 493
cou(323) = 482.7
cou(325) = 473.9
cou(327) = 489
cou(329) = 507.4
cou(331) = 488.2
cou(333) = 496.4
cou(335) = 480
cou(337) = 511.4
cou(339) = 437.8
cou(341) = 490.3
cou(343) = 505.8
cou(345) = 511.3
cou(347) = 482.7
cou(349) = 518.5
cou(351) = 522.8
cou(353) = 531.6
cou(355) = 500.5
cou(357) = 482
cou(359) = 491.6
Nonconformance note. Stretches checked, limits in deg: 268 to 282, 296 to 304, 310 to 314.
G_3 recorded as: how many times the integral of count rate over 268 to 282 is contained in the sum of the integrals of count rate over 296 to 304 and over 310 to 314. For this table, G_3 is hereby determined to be 0.9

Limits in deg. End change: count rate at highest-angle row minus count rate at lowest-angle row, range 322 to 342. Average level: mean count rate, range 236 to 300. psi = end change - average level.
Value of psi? -484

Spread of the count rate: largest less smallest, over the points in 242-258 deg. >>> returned 61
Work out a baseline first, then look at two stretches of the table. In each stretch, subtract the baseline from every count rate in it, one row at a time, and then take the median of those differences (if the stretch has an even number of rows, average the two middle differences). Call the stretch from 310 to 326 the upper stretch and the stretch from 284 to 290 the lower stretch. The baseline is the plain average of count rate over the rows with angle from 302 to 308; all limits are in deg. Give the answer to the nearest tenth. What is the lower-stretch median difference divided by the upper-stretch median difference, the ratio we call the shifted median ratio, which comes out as 3.8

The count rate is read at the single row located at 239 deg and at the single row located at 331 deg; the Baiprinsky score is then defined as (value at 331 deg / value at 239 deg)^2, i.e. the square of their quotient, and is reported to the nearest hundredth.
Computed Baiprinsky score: 1.08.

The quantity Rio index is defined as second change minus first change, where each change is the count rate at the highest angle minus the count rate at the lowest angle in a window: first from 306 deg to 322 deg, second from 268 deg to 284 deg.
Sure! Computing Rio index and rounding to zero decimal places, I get -78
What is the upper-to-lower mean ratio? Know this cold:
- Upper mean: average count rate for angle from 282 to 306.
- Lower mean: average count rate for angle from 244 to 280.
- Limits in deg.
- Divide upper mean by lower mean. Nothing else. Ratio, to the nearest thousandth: 0.972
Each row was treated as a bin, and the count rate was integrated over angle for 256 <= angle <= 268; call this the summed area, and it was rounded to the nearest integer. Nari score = 5887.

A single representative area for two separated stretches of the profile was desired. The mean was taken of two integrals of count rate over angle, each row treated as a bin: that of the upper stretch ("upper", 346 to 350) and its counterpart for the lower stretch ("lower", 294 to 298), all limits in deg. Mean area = 1960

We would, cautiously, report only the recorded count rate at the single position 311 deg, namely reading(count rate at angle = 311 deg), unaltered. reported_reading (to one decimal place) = 514.0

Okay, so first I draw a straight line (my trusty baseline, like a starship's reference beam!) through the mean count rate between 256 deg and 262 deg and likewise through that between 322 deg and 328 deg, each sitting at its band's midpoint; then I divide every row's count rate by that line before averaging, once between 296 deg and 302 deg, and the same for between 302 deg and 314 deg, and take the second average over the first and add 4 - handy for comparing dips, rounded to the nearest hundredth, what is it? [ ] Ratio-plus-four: 4.97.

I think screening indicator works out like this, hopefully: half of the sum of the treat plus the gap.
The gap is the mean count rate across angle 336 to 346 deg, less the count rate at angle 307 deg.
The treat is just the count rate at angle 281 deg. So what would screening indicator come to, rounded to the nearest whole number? 247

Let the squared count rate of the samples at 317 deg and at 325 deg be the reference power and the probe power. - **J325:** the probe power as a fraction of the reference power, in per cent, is 96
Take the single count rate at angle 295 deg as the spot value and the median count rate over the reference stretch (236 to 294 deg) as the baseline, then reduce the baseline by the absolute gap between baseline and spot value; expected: 479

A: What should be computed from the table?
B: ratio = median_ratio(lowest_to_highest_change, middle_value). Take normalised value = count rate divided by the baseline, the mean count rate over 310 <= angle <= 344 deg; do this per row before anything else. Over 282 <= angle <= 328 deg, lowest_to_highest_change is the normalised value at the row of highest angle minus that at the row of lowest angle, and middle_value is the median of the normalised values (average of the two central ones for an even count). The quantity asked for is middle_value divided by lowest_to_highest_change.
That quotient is 15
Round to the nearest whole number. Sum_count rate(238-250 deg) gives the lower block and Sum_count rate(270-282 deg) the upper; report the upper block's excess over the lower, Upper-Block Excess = -218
